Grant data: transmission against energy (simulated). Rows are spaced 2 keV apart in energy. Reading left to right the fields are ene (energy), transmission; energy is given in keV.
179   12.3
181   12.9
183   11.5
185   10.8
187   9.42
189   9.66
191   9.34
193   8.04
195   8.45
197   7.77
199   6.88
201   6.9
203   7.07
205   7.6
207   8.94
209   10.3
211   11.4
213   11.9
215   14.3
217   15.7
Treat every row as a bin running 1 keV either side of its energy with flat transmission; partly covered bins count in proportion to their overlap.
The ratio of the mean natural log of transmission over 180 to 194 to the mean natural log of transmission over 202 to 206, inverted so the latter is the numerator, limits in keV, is 0.9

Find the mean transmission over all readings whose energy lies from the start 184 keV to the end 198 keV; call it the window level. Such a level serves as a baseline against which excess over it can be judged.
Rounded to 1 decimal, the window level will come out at 9.1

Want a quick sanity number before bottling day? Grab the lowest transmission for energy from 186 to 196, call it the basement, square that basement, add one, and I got 66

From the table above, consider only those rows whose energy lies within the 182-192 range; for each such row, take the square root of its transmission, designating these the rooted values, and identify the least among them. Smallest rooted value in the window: 3.06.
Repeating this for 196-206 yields 2.62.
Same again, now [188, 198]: 2.79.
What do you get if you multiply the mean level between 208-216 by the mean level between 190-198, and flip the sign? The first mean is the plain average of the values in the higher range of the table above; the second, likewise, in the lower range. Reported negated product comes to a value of -101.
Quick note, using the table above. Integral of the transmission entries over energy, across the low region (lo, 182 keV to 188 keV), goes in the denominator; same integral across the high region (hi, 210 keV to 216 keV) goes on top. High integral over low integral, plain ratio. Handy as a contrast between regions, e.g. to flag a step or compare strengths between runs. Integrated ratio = 1.2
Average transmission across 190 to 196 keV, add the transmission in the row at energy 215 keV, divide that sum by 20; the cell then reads 1.1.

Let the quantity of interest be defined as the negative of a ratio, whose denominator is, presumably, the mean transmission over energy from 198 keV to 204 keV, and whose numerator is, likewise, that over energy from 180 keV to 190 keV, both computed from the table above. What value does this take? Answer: -1.56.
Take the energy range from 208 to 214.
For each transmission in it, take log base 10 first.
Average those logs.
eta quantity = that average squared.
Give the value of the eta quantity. 1.10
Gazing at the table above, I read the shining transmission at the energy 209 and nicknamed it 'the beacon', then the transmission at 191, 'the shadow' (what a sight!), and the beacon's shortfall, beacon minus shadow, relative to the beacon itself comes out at 0.1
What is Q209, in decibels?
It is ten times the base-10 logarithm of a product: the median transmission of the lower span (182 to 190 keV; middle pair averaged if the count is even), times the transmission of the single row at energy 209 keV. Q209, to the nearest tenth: 20.2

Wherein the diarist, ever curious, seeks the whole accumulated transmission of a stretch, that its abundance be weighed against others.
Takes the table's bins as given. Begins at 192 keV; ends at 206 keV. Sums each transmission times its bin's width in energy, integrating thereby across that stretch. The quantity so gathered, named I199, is 105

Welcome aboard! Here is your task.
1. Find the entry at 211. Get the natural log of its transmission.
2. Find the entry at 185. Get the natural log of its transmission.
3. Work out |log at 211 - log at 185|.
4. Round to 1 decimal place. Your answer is 0.1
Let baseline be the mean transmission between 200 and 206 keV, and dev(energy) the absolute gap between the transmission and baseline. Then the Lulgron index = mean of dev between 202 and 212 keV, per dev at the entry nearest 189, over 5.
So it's 0.16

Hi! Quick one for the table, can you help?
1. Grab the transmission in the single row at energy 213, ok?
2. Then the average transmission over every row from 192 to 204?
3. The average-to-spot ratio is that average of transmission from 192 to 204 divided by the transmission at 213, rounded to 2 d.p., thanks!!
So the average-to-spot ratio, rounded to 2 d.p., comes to 0.63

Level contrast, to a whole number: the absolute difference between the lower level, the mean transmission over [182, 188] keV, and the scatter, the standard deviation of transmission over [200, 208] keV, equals 10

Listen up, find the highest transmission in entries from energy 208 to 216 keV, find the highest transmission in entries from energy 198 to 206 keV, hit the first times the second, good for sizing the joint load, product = 109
